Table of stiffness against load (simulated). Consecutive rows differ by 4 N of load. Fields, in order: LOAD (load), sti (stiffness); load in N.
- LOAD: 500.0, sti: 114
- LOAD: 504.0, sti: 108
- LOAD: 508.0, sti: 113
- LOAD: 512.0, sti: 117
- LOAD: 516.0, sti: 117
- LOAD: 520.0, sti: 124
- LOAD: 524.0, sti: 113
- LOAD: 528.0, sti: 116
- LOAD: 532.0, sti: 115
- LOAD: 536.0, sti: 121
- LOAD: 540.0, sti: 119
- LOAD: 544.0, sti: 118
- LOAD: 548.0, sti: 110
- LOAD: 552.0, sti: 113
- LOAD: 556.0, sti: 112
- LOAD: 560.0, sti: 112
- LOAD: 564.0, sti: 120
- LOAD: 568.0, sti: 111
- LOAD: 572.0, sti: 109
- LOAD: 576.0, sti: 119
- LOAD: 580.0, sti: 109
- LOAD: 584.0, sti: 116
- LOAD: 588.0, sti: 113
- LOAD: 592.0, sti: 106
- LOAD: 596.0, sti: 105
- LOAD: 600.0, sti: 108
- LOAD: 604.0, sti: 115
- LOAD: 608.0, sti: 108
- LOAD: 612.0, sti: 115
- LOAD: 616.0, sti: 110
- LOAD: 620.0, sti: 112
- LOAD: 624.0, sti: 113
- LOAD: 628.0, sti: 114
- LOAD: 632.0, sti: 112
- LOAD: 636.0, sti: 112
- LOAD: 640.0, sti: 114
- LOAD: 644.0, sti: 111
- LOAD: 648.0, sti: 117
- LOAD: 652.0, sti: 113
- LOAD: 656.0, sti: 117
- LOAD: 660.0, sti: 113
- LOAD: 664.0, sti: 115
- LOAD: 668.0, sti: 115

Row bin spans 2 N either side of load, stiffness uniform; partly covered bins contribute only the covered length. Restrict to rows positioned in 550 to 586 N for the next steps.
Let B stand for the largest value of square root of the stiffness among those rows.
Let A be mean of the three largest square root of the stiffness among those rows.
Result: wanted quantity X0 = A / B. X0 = 0.993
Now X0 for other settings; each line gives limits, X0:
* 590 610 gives 0.979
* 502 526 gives 0.981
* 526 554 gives 0.993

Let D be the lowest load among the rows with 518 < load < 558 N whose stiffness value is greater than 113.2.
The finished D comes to 520.0 N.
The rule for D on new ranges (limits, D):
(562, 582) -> 564.0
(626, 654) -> 628.0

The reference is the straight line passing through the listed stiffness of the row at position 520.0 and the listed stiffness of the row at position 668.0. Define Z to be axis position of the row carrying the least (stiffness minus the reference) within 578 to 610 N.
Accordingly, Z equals 596.0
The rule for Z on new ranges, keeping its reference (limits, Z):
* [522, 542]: 524.0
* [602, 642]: 608.0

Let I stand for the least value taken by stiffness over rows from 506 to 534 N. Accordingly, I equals 113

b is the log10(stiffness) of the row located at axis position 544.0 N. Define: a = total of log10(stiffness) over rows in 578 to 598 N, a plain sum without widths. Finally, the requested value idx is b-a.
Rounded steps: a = 10.2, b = 2.07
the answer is -8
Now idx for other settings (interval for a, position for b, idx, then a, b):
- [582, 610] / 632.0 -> -12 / 14.3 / 2.05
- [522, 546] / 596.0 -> -10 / 12.4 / 2.02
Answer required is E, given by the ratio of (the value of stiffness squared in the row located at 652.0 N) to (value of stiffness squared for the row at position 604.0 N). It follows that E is 0.97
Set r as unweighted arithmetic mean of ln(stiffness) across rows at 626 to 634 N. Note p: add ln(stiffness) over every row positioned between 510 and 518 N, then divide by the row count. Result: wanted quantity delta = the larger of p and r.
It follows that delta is 4.76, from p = 4.762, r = 4.73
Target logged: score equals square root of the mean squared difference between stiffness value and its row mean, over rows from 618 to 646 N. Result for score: 1.0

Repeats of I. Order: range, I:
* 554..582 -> 109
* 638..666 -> 111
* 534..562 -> 110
